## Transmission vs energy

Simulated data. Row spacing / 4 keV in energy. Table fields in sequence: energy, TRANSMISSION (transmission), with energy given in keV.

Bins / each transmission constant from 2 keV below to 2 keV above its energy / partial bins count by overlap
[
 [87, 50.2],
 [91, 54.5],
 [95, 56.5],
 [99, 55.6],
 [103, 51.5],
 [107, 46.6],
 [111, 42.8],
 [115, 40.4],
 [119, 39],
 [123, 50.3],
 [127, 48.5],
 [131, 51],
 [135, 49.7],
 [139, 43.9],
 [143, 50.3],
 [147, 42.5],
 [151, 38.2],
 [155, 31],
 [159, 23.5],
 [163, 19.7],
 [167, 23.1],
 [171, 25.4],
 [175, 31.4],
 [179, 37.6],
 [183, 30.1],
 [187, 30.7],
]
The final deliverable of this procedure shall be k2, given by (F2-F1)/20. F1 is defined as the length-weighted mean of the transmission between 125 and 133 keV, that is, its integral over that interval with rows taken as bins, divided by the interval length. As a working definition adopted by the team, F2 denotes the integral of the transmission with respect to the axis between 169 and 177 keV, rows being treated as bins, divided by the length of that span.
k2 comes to -1.1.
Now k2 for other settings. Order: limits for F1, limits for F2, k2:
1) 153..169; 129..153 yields 1.1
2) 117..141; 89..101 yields 0.4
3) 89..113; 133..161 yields -0.6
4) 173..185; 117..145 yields 0.7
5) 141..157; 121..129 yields 0.4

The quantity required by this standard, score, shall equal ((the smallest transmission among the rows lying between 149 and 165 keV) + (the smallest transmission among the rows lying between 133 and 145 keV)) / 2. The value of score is 31.8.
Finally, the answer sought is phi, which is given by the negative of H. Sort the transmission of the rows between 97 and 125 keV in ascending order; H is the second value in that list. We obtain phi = -40.4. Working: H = 40.4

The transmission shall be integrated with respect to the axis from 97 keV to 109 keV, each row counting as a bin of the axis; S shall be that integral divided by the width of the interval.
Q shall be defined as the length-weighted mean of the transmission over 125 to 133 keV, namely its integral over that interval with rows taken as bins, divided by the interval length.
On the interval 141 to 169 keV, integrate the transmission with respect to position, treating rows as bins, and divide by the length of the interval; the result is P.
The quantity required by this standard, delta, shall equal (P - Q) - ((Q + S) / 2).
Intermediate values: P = 33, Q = 50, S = 51.2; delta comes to -68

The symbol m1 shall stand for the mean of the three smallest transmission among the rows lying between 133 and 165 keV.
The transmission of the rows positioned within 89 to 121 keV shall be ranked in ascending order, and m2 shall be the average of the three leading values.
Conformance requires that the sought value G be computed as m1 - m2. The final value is -16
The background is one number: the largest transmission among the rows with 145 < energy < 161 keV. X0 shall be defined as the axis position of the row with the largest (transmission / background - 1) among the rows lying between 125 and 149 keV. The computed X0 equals 131 keV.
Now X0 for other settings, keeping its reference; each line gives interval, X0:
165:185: 179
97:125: 99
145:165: 147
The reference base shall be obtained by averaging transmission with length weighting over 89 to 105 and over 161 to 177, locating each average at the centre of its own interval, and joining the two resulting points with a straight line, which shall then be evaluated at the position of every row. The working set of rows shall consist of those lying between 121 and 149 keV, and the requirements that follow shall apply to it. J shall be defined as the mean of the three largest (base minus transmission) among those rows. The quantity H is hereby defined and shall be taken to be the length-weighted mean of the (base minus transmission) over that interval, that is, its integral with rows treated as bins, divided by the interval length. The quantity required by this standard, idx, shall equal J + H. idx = -16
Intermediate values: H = -9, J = -6.5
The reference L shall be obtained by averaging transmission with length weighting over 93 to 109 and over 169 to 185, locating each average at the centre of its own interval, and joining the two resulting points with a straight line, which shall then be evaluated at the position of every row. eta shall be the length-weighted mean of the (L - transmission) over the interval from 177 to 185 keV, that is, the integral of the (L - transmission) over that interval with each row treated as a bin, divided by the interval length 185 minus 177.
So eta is -4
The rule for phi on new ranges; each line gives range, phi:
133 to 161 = -31.0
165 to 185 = -25.4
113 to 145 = -40.4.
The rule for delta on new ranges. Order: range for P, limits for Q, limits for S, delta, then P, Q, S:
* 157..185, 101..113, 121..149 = -67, 27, 47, 48.0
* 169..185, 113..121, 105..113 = -51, 31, 40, 44.7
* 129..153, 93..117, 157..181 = -41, 46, 49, 26.8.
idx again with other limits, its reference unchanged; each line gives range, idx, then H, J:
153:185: 2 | -3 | 5.3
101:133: 6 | 0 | 6.4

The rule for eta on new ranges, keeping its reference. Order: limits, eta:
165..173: 9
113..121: 8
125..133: -5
